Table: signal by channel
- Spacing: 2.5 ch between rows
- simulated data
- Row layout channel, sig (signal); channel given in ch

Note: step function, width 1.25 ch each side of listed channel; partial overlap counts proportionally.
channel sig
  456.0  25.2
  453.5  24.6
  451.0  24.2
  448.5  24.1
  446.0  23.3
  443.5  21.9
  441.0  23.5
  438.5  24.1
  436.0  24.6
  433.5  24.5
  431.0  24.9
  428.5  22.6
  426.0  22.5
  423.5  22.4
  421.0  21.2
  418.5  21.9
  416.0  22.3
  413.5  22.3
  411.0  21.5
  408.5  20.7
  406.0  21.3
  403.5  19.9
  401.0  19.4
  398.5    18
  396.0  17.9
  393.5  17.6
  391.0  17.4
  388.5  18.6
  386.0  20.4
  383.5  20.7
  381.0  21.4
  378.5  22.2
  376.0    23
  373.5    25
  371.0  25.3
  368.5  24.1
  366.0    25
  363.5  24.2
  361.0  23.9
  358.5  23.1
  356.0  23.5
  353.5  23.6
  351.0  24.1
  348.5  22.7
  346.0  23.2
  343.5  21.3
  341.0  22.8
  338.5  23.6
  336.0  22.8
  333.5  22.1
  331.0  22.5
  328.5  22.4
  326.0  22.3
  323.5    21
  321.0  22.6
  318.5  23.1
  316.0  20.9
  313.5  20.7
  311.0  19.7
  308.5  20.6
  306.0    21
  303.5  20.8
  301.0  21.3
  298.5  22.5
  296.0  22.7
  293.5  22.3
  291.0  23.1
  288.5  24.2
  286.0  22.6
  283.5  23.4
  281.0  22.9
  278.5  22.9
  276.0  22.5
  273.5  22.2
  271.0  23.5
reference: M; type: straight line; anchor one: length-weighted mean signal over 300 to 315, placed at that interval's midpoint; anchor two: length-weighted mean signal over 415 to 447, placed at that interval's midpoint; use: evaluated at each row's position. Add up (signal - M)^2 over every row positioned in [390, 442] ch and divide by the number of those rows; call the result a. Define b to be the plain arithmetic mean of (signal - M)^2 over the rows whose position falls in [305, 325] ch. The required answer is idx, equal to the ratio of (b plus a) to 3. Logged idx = 2.3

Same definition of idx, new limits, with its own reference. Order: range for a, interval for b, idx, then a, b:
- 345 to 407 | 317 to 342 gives 3.4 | 8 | 2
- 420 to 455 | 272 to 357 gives 1.6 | 1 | 4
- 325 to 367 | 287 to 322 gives 2.2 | 3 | 3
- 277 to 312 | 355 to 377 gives 3.6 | 5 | 6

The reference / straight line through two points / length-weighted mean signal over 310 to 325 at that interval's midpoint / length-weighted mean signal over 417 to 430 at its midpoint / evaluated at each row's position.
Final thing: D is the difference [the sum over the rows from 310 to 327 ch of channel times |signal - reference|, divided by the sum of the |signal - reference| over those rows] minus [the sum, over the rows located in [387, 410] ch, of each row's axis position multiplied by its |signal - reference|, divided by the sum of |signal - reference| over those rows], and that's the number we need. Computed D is -78.4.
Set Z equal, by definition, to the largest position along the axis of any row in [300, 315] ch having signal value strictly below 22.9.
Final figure 313.5 ch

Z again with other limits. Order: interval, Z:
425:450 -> 443.5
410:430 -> 428.5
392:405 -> 403.5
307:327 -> 326.0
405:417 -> 416.0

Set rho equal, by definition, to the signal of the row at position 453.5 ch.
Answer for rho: 24.6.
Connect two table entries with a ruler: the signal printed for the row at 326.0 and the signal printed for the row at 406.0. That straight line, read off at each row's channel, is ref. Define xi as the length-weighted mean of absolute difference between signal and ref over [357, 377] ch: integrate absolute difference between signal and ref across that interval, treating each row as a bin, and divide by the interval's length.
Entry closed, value 2.4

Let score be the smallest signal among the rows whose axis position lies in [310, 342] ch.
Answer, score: 19.7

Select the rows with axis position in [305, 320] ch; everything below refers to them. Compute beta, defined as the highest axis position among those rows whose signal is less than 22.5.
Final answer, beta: 316.0 ch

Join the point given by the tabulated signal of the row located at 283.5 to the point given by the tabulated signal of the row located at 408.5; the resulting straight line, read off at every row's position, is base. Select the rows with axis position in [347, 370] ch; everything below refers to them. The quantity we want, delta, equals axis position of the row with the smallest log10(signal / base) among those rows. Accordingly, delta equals 348.5 ch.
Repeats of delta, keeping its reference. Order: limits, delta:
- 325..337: 333.5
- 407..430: 408.5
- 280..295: 293.5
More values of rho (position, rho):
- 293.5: 22.3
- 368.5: 24.1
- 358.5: 23.1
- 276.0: 22.5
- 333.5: 22.1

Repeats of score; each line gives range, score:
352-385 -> 20.7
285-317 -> 19.7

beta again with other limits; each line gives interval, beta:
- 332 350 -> 343.5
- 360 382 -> 381.0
